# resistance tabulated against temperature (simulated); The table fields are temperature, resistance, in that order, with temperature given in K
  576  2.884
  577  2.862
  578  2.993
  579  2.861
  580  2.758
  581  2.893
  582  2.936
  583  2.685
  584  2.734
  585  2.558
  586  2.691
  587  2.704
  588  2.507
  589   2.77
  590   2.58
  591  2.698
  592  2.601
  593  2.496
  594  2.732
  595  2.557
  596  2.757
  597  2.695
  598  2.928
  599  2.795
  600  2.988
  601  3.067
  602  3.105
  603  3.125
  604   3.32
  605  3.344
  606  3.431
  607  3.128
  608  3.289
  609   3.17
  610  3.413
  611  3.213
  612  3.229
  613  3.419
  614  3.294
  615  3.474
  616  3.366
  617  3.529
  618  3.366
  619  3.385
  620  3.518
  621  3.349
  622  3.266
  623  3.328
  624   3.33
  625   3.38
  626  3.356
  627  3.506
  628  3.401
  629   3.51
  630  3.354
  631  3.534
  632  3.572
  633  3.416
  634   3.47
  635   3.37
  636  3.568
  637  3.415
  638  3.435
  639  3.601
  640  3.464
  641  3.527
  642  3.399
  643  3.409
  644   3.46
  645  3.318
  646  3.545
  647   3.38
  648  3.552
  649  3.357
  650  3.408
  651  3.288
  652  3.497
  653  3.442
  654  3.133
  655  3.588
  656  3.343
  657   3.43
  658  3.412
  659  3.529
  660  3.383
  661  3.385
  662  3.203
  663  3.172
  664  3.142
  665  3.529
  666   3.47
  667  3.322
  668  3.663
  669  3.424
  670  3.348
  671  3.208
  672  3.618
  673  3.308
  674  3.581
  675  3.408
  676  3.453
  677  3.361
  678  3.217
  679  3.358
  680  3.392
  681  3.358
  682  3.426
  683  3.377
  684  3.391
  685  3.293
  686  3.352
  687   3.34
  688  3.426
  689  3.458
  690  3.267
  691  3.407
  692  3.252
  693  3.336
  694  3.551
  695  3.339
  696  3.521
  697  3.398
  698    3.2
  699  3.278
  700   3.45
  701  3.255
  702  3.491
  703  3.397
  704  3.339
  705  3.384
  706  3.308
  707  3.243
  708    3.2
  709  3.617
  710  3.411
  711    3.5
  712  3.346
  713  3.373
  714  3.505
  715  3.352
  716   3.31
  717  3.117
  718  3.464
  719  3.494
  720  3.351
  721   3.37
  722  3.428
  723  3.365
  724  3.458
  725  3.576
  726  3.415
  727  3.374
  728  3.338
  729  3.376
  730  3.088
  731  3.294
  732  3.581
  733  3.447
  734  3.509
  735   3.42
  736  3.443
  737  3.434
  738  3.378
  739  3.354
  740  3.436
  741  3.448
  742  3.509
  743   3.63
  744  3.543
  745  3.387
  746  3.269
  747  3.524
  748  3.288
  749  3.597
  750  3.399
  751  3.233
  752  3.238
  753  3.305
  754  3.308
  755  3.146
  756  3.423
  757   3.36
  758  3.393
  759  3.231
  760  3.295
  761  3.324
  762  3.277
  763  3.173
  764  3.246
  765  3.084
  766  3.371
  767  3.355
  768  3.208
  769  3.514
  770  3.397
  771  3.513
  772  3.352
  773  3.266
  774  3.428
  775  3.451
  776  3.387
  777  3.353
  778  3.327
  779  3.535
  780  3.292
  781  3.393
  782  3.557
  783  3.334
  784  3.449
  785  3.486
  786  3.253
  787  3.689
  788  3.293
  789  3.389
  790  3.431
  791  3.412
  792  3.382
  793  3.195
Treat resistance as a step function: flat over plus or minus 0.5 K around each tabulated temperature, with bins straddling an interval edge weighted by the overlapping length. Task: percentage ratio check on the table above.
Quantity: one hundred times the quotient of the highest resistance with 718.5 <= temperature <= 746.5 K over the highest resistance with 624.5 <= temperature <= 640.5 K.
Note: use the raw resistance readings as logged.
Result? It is 100.8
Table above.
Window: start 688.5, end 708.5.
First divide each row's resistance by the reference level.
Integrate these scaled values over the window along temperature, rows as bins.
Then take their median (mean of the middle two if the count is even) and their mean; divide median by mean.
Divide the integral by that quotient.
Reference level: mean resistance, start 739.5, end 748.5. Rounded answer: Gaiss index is 19.5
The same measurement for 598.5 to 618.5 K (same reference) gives 18.6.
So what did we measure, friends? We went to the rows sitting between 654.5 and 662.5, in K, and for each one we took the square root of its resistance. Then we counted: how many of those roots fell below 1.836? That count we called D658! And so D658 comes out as 2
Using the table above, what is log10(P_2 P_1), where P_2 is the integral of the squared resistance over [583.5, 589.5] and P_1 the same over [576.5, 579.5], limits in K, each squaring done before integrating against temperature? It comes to 3.03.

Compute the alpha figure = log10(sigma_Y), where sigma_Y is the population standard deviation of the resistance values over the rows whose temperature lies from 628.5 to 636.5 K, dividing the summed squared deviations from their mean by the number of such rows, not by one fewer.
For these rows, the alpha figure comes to -1.09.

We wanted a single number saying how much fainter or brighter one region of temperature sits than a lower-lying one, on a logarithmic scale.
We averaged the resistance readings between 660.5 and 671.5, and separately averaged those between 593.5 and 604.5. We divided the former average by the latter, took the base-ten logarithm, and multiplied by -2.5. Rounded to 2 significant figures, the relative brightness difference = -0.15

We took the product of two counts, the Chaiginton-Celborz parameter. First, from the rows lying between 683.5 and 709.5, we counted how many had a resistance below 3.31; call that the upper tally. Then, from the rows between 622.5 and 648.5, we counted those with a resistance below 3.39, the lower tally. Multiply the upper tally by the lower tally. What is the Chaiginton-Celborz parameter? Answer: 72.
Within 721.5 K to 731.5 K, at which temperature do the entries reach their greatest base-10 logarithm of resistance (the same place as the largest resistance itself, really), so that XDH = 725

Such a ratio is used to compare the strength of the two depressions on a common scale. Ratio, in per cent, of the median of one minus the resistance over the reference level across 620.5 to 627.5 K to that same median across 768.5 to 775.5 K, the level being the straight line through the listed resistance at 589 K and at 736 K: -271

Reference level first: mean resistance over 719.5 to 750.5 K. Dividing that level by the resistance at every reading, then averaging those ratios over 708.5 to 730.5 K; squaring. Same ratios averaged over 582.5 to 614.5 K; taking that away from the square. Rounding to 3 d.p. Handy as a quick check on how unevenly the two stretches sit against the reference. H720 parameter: -0.157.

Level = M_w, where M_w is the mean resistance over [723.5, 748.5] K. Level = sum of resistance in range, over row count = 3.42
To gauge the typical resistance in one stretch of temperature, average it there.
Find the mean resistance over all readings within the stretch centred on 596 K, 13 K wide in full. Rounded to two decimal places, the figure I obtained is 2.77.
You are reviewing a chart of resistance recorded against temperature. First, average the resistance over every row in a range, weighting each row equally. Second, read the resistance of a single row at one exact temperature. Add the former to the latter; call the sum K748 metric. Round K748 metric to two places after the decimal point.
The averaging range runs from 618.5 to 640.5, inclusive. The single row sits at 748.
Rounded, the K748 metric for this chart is 6.72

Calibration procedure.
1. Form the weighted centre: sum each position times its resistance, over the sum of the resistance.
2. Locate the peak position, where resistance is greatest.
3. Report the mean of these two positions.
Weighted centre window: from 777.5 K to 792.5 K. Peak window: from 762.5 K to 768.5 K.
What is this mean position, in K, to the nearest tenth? 775.5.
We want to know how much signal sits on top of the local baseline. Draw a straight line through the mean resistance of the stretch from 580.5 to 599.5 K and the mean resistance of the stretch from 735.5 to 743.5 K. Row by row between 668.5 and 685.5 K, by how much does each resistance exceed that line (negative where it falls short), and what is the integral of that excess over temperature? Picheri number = 4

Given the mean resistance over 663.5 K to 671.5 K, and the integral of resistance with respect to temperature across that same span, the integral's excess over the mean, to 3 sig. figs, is 23.7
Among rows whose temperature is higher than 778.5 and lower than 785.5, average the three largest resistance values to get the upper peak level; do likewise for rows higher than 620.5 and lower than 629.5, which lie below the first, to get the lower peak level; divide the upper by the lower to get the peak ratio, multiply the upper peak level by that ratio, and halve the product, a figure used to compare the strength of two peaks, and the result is 1.79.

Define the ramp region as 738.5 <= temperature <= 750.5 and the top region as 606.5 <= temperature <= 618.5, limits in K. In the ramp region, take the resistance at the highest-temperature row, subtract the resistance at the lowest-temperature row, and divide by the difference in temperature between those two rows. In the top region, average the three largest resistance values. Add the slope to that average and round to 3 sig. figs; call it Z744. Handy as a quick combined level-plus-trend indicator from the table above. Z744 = 3.48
